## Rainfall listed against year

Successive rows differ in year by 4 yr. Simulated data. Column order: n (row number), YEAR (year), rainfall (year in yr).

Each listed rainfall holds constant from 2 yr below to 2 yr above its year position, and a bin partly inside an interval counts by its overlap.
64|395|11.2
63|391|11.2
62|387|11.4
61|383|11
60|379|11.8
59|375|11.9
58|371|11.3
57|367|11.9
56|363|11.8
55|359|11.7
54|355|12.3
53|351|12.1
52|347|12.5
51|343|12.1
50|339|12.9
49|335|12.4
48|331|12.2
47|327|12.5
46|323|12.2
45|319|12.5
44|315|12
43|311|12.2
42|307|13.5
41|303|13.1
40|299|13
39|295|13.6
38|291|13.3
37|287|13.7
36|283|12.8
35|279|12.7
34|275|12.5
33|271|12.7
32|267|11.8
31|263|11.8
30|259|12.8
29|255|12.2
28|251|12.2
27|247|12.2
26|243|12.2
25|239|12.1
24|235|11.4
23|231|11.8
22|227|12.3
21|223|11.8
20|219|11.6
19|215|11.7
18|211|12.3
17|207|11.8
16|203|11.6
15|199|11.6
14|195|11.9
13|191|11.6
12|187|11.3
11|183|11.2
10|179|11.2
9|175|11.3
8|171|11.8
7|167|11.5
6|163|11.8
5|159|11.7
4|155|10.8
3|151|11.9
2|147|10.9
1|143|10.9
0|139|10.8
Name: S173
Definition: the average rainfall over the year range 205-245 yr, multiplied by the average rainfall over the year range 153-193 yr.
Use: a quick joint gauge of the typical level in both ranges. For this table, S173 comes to 136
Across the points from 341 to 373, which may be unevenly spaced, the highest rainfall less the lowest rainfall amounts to 1.2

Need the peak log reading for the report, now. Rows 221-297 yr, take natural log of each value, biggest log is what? 2.62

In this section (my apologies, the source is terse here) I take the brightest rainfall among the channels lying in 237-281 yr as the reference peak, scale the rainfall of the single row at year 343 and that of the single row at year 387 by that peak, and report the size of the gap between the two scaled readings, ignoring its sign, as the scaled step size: 0.055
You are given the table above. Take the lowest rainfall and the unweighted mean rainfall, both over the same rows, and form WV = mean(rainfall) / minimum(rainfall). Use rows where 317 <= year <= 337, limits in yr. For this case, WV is 1.01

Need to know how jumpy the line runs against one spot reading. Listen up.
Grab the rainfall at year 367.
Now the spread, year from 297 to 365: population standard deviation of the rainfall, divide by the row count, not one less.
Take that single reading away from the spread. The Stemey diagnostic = -11.4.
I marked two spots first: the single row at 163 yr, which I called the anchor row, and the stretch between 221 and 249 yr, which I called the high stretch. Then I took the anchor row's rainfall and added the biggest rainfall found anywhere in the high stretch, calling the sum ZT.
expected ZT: 24.1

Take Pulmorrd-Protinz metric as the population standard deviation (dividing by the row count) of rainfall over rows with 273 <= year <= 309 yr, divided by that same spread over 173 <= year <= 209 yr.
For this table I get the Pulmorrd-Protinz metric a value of 1.62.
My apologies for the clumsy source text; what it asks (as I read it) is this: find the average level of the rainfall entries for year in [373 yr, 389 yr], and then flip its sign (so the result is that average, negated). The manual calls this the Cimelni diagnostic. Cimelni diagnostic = -11.5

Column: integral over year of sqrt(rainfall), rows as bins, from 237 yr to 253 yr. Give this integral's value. 55.8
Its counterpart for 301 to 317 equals 57.0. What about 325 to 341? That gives 56.6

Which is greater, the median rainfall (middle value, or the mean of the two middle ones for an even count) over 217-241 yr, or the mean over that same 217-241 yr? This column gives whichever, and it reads 11.8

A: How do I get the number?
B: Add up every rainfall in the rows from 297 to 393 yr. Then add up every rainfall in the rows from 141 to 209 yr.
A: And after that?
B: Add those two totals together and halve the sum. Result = 243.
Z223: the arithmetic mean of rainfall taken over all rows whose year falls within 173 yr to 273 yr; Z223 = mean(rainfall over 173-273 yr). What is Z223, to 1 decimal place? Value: 11.9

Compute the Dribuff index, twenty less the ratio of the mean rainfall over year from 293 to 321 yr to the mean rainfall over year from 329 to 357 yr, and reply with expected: 18.96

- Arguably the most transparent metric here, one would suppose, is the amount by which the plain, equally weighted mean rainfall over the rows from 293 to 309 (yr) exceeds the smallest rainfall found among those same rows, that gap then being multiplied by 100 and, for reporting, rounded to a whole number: 30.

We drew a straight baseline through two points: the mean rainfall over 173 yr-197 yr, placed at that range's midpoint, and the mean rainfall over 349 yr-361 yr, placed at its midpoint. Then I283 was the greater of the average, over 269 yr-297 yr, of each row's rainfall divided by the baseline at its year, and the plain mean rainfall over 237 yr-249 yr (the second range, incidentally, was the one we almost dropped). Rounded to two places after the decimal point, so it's 12.17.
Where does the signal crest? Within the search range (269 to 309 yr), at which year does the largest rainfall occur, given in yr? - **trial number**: 287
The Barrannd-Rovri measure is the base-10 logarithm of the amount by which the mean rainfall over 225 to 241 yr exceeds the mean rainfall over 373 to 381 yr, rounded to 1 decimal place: -1.3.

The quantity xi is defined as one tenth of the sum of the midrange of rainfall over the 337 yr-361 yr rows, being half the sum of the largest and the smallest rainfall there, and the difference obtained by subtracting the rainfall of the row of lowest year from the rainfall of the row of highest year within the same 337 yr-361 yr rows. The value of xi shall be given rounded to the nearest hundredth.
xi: 1.11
